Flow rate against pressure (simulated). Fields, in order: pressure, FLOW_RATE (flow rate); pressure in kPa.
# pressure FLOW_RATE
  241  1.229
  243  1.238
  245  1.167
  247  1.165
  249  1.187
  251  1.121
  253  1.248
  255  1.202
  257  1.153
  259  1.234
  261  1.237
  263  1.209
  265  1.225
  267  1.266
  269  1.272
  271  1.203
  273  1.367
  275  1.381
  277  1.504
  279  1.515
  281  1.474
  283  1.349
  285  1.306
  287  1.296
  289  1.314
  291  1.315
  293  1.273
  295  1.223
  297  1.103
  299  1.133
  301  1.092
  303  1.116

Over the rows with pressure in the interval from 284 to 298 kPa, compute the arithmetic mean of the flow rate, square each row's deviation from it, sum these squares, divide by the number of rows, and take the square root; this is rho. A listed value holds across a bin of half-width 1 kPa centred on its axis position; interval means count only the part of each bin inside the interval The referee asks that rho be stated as 0.071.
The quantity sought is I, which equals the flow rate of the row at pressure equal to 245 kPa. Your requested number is 1.167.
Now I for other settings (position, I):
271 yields 1.203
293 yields 1.273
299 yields 1.133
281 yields 1.474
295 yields 1.223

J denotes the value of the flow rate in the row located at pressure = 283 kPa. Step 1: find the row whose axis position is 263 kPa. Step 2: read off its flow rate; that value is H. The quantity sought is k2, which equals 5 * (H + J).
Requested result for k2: 12.8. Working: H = 1.209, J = 1.349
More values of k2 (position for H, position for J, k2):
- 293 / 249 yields 12.3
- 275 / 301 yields 12.4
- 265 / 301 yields 11.6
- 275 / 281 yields 14.3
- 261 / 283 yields 12.9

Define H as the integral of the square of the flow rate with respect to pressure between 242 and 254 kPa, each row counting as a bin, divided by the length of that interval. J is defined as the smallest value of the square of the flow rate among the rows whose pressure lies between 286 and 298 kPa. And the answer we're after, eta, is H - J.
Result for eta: 0.20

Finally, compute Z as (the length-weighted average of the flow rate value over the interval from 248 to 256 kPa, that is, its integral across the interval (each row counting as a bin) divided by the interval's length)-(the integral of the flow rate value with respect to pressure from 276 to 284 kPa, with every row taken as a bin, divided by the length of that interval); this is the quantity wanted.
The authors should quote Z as -0.3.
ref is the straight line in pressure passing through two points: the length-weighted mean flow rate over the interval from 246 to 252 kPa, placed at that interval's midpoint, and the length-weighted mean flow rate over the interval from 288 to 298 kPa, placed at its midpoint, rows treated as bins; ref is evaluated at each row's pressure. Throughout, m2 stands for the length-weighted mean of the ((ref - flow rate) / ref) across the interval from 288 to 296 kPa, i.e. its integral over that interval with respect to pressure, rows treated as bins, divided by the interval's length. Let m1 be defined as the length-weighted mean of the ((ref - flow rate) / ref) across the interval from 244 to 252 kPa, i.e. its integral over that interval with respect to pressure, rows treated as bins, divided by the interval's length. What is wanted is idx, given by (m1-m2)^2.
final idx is 0.001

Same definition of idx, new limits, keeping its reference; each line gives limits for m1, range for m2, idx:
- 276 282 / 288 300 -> 0.061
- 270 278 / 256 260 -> 0.013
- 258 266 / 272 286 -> 0.016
